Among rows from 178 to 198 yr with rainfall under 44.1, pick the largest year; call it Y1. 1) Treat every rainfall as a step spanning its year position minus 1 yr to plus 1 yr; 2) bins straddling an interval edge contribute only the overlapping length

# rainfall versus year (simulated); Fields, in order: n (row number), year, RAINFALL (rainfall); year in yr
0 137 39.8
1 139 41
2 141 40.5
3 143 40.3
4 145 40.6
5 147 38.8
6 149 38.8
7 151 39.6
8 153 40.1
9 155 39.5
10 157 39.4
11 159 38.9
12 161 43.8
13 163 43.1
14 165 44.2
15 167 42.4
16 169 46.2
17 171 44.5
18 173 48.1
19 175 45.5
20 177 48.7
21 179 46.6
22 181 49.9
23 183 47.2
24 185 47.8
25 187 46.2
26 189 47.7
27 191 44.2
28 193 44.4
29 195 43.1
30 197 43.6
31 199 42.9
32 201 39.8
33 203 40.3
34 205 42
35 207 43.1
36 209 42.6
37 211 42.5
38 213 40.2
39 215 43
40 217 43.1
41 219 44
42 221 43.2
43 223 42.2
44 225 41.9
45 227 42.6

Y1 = 197 yr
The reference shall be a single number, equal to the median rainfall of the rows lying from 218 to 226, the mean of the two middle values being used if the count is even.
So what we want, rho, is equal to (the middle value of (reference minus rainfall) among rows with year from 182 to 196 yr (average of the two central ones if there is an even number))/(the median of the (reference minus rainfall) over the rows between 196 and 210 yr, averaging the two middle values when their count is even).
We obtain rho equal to -35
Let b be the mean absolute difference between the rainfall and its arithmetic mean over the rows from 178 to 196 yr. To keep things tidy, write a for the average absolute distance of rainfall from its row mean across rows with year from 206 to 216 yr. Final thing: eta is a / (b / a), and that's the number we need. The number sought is 0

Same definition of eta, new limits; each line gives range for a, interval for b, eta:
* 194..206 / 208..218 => 2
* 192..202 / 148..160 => 4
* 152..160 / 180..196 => 0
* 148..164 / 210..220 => 2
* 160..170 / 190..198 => 2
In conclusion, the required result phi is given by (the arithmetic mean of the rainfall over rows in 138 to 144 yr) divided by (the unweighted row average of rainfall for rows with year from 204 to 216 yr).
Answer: 0.96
